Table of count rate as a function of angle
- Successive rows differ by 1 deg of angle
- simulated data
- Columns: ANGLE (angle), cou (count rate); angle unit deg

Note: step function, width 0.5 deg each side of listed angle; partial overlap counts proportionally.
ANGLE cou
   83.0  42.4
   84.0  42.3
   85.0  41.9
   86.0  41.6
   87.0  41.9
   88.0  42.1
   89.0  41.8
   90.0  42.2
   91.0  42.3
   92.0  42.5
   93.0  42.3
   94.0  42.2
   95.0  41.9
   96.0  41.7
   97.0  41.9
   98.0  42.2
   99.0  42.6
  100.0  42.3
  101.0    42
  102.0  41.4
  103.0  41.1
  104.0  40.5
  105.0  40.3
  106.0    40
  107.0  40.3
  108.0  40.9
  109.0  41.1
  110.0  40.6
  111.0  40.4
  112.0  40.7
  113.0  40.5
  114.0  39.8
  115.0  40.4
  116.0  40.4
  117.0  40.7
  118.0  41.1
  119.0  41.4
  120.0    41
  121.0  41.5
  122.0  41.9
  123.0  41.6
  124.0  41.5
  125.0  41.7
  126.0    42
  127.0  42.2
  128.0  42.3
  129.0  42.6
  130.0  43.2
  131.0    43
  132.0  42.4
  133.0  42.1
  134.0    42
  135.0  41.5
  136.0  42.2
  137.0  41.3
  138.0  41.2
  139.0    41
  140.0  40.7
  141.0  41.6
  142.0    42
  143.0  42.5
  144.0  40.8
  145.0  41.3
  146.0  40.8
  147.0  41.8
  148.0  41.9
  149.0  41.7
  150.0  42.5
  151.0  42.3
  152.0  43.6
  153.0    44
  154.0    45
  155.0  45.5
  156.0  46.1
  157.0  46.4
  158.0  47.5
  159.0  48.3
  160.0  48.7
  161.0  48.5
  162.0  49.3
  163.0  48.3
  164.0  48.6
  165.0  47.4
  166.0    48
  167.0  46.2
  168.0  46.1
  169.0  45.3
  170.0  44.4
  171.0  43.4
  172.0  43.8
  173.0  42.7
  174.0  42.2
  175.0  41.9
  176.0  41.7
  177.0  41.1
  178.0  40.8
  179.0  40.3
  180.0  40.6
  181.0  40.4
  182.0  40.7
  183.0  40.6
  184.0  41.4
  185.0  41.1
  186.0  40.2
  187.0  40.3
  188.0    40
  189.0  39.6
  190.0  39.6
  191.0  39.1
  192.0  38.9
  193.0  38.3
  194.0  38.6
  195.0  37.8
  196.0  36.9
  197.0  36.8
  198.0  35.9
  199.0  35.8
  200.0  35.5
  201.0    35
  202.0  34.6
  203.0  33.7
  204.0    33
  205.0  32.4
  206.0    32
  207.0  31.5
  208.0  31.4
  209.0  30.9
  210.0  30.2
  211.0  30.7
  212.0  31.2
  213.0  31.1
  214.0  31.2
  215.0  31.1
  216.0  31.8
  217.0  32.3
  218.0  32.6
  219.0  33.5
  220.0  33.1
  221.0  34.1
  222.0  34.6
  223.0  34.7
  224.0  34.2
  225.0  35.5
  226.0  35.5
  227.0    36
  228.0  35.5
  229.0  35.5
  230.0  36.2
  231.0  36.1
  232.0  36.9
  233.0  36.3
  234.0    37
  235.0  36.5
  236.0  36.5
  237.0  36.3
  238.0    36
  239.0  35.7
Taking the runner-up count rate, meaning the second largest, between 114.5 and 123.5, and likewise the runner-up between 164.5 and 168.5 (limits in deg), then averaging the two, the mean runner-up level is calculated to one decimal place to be 44.5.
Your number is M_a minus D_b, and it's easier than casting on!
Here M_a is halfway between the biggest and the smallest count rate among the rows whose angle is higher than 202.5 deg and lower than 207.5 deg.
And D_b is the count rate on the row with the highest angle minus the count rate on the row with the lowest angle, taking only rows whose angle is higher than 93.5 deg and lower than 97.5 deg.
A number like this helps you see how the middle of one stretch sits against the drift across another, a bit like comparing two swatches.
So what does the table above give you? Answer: 32.9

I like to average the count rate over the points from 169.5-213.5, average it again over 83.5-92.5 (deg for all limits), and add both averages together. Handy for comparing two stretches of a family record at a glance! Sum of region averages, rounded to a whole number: 80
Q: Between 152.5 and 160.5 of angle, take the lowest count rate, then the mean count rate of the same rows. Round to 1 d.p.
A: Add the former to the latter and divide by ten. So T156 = 9.0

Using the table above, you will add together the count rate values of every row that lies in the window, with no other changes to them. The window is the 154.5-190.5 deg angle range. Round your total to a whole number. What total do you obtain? 1577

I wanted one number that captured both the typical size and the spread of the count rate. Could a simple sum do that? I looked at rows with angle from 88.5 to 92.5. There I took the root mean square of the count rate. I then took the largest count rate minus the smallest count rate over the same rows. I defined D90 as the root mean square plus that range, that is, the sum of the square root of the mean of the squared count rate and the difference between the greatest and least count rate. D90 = 42.9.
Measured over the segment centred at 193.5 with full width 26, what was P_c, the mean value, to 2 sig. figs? 38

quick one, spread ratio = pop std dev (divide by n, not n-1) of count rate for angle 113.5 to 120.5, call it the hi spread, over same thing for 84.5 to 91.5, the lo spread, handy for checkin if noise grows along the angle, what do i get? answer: 2.2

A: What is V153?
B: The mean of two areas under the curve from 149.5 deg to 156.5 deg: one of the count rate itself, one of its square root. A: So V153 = 178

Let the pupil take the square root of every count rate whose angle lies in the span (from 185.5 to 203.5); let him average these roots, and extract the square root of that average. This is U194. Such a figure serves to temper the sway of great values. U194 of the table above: 2.48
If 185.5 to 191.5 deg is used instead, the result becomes 2.51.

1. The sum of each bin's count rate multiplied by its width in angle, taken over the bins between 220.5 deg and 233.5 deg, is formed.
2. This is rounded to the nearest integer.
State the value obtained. 461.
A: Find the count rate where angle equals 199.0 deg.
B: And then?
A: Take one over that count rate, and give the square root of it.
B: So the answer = 0.167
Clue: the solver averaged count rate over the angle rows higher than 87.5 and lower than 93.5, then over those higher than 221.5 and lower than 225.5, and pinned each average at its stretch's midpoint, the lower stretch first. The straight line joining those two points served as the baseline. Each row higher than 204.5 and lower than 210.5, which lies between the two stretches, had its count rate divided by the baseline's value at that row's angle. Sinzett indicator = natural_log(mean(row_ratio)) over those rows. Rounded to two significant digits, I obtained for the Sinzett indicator -0.13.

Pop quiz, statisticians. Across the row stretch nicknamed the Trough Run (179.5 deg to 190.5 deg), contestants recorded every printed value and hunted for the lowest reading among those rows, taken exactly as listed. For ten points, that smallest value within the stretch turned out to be 39.6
